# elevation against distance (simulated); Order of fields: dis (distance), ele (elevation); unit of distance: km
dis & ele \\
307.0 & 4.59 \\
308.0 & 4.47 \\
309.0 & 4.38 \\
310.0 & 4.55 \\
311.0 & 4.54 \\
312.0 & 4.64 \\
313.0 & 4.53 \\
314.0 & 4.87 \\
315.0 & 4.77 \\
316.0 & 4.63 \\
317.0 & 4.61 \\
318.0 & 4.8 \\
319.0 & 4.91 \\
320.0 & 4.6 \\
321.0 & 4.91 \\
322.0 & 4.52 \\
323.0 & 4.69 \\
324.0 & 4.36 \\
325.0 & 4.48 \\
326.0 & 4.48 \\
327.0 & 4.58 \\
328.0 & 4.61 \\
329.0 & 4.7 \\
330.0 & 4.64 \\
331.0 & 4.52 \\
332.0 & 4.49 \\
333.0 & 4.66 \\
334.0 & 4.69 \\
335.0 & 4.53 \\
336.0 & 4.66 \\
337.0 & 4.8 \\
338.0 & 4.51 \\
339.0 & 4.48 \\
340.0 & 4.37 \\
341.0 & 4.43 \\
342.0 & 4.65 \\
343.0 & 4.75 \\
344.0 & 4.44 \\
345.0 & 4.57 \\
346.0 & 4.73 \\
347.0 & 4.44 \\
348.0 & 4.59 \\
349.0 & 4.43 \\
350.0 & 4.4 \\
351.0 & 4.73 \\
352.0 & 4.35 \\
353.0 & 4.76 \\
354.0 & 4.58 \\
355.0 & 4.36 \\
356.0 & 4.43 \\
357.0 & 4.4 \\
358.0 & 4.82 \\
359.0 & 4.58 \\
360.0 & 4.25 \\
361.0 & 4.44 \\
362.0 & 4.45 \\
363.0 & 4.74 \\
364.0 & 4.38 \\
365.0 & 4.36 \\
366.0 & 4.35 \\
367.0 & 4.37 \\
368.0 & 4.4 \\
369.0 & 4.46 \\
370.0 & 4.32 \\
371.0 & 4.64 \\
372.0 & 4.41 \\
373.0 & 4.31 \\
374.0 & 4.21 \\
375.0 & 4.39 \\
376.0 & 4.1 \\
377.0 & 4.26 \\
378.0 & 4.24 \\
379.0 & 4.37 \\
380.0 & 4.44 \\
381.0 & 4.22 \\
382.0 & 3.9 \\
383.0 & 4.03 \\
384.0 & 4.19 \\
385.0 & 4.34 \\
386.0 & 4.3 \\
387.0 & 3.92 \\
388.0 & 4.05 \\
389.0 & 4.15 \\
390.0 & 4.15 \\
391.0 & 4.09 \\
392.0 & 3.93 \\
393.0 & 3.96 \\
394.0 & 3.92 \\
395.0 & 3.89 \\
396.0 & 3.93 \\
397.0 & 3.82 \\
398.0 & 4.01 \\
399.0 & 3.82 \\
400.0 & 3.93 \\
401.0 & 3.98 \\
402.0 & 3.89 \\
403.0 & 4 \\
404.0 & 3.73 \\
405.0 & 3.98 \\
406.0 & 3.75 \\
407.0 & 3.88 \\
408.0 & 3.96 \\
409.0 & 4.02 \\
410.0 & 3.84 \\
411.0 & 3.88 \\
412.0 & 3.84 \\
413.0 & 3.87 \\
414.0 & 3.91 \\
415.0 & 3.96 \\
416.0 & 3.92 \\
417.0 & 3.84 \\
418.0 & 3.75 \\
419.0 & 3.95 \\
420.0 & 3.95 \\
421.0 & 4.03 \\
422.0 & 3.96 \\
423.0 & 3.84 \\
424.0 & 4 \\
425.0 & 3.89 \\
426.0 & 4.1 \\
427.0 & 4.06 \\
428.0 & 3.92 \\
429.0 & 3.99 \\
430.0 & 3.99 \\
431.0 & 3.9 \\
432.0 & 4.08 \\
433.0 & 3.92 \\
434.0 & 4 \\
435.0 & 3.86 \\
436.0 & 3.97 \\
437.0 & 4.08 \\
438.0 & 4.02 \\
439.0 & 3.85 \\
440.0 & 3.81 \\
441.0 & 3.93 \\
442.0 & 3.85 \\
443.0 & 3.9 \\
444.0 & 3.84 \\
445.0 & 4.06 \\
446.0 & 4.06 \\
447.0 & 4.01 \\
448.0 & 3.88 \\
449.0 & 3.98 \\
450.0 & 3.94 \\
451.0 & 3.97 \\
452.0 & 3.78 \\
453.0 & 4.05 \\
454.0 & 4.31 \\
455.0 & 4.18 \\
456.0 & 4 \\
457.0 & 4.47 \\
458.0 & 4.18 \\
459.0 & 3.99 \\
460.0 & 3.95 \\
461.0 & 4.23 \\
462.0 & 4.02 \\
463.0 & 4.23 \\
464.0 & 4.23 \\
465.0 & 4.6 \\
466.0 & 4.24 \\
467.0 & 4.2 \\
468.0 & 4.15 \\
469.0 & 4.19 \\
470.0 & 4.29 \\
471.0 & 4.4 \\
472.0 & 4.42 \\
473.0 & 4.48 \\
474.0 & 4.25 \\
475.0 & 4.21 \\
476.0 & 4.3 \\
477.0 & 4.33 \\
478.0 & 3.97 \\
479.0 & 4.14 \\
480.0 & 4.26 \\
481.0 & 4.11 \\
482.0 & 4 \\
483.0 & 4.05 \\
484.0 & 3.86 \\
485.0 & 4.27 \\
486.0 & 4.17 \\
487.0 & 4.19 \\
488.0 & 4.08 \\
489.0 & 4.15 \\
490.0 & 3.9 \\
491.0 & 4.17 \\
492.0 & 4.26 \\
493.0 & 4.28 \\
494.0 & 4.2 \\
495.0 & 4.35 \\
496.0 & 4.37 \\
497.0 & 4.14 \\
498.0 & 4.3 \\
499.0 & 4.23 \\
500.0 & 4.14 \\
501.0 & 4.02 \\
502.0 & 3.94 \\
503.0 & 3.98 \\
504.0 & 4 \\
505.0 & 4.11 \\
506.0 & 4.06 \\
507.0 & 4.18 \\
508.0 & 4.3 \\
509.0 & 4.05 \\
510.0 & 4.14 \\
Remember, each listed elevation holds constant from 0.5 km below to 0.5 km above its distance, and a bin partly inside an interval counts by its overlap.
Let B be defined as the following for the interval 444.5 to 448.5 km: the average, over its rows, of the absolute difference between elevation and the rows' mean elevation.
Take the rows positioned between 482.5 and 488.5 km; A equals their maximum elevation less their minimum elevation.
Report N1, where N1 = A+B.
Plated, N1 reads 0.47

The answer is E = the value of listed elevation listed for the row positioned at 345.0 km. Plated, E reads 4.57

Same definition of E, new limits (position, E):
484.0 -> 3.86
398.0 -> 4.01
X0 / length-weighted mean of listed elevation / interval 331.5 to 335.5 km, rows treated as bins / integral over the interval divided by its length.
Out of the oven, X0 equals 4.6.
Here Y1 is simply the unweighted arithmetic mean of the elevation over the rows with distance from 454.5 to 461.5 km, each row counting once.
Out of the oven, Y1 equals 4.14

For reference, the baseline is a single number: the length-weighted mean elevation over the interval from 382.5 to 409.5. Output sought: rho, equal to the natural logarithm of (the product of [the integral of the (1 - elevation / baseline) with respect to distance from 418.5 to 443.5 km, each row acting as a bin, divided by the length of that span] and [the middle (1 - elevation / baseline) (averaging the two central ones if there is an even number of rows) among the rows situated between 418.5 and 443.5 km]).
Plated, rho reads -9.5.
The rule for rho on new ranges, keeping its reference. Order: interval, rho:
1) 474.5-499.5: -6.0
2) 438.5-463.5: -11.7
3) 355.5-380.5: -4.5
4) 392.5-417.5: -7.8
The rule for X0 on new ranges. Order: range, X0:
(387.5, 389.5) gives 4.1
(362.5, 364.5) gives 4.6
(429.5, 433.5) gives 4.0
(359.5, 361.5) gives 4.3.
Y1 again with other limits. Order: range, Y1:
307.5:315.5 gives 4.59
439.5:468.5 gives 4.07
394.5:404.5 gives 3.90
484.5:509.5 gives 4.15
